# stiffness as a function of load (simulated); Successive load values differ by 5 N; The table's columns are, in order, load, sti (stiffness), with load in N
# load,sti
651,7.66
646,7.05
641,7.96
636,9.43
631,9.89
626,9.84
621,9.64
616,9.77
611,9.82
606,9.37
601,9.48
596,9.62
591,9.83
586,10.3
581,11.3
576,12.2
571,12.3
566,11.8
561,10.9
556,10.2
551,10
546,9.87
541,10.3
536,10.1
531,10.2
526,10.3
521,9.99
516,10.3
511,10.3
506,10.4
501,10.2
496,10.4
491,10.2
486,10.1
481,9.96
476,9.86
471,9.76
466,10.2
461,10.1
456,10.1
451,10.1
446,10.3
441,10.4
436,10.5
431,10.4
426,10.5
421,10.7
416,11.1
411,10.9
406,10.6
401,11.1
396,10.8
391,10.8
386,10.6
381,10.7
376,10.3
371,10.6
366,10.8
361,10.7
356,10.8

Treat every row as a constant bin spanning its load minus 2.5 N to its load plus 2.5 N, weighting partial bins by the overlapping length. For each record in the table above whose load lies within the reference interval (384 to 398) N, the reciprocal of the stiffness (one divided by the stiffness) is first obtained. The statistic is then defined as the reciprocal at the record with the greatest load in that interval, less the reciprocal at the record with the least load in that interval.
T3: -0.0017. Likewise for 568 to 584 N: 0.0072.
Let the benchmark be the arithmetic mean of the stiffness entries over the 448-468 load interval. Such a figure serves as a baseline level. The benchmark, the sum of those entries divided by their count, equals 10.1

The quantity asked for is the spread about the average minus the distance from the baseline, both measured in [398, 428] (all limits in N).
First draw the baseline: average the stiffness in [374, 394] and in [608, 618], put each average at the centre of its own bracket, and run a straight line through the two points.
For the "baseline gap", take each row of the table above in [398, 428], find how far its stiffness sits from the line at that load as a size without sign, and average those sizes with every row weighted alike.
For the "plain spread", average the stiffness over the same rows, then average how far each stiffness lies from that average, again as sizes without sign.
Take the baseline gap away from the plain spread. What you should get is -0.10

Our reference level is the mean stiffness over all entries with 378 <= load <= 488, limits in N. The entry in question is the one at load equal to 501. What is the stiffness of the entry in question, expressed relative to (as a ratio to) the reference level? 0.98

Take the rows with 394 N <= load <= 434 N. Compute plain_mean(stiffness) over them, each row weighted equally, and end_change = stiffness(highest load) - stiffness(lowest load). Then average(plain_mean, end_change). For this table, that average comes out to 5.18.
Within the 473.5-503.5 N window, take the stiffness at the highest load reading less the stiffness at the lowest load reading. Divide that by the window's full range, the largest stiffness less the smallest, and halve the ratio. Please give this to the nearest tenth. 0.3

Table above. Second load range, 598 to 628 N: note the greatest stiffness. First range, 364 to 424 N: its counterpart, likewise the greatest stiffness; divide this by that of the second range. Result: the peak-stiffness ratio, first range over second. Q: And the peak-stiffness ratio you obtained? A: 1.13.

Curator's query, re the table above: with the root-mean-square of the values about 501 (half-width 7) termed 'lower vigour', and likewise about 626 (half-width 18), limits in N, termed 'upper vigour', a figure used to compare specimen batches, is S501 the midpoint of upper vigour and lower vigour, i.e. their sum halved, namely 9.9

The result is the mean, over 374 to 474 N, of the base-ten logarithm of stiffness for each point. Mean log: 1.02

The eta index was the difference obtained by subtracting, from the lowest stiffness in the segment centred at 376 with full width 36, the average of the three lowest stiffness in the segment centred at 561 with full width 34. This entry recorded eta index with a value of 0.28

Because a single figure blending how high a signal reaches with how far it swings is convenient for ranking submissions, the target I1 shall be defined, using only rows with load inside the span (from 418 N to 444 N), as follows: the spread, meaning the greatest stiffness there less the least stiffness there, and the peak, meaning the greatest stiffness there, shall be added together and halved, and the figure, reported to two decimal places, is 5.50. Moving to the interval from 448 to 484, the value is 5.32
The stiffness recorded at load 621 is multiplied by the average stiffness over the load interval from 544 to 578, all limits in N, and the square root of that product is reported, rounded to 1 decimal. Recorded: 10.3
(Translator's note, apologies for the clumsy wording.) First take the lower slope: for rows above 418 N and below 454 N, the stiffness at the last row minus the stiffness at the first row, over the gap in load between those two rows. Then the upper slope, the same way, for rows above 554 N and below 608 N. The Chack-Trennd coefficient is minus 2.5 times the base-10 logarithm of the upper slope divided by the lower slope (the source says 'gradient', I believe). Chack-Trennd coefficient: 0.2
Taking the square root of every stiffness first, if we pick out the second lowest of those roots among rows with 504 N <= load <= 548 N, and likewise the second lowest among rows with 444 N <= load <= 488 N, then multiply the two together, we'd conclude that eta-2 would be 9.9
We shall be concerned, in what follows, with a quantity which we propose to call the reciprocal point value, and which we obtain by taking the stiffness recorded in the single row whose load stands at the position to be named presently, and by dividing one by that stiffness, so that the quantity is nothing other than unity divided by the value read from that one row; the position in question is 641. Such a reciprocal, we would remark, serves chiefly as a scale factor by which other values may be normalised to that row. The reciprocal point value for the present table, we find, 0.126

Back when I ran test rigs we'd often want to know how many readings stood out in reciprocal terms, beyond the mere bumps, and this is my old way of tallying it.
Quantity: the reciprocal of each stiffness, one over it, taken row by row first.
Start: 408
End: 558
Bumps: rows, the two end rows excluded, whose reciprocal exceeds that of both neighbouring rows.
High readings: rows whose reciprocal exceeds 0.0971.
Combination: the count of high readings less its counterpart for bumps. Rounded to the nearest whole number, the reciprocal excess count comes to 10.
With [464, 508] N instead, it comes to 5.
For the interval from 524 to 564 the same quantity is 3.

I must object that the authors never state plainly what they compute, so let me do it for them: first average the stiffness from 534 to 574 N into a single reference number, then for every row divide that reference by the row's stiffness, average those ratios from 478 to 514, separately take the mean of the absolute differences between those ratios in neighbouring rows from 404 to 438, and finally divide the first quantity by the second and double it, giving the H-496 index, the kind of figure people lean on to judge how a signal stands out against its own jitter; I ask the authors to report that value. 105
